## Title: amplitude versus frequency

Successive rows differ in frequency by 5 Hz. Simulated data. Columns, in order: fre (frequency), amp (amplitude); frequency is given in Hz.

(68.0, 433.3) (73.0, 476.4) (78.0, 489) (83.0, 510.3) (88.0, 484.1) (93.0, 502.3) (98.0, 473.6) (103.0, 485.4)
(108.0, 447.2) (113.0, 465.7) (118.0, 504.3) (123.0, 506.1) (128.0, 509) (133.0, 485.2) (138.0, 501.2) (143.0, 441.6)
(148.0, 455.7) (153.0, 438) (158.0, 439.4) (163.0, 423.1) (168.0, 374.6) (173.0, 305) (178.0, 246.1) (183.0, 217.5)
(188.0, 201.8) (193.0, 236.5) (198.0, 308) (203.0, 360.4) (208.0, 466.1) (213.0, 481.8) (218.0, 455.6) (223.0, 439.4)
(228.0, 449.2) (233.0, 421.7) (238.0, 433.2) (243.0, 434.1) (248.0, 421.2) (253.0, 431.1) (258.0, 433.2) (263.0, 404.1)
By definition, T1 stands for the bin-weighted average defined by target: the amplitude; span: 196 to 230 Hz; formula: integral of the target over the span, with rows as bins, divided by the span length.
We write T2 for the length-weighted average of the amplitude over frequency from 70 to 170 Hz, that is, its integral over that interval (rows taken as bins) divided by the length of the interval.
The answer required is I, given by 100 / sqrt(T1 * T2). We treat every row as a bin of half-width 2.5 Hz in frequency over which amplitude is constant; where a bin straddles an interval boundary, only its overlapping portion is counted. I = 0.224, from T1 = 424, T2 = 471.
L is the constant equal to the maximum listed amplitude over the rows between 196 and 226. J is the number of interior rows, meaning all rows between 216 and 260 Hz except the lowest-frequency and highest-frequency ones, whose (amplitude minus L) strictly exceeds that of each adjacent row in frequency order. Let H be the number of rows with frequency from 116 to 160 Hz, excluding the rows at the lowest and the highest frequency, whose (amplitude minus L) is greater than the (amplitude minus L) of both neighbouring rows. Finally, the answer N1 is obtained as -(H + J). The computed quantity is -5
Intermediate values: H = 3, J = 2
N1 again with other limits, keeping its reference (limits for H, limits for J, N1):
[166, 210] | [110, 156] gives -3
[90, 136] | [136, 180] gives -4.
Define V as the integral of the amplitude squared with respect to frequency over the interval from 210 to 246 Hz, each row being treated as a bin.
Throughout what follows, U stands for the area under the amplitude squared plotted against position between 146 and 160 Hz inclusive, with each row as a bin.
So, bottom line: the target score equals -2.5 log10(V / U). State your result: -1.0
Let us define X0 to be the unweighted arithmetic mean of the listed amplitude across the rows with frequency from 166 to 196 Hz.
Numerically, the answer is 264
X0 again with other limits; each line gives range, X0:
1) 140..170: 429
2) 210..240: 447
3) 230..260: 429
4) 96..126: 480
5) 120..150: 483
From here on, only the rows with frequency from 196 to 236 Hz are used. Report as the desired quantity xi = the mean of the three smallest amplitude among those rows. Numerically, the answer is 363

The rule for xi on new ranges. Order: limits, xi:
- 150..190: 222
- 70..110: 466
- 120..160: 440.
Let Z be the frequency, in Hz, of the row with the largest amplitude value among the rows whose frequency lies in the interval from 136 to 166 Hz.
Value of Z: 138.0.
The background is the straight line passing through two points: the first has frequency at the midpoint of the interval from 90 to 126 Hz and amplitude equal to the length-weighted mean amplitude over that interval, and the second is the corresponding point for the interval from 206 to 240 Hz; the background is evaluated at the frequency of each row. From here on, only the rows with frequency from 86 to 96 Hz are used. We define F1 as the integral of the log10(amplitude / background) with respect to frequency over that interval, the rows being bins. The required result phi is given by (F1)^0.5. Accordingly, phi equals 0.18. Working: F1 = 0.03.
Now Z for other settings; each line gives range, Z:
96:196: 128.0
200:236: 213.0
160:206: 163.0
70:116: 83.0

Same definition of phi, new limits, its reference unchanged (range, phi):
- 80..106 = 0.20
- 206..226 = 0.40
